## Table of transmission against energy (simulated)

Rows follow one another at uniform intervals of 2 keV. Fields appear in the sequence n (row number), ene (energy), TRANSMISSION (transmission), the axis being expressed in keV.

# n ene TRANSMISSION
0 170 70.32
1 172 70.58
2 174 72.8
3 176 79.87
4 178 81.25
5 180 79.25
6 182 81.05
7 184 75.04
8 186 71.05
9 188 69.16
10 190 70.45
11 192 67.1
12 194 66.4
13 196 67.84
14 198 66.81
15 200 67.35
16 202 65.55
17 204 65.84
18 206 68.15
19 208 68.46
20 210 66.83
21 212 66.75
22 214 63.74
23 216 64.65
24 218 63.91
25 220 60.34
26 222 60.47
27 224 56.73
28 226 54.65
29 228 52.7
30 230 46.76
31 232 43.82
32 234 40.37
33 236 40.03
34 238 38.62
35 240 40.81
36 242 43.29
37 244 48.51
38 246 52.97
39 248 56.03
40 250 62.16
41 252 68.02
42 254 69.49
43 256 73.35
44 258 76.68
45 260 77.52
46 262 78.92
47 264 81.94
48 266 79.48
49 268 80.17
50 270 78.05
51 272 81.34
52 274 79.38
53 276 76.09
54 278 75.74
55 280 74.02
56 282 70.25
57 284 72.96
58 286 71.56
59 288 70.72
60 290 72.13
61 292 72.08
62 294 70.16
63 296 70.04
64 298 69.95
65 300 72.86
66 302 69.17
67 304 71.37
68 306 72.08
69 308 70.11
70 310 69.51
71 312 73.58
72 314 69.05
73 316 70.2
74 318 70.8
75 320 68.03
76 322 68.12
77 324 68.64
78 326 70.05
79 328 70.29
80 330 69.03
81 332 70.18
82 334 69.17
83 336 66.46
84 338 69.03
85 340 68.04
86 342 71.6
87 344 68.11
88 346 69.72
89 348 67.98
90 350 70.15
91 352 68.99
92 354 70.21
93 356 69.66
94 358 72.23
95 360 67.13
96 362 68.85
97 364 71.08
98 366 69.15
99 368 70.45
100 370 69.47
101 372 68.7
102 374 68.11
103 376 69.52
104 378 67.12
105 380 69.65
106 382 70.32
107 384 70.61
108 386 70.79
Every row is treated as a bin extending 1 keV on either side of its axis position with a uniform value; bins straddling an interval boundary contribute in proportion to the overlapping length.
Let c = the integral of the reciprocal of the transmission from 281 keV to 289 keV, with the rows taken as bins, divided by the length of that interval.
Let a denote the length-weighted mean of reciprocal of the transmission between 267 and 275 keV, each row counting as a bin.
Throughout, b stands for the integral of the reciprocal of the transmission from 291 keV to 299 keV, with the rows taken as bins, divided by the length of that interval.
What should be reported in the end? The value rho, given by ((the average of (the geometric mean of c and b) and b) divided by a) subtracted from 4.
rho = 2.87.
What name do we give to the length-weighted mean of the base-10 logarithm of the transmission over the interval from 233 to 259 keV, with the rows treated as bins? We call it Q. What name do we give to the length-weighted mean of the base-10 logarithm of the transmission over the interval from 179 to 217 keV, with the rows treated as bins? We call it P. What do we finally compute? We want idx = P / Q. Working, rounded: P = 1.84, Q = 1.72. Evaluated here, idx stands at 1.07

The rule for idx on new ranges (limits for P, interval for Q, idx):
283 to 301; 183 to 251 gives 1.05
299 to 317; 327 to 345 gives 1.01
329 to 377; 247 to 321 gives 0.99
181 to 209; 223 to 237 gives 1.10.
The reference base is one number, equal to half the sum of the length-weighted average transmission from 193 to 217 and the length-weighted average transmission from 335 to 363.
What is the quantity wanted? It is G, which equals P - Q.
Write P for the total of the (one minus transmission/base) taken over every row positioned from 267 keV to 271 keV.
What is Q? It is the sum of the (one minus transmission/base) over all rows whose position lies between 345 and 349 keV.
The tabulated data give -0.30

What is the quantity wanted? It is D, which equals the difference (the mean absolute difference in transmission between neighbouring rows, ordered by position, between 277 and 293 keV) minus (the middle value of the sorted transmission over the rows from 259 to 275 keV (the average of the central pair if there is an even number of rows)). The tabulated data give -77.7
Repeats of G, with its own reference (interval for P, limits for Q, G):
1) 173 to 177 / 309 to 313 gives -0.14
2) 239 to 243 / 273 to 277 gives 1.05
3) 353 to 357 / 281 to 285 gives 0.05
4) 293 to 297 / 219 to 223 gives -0.29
